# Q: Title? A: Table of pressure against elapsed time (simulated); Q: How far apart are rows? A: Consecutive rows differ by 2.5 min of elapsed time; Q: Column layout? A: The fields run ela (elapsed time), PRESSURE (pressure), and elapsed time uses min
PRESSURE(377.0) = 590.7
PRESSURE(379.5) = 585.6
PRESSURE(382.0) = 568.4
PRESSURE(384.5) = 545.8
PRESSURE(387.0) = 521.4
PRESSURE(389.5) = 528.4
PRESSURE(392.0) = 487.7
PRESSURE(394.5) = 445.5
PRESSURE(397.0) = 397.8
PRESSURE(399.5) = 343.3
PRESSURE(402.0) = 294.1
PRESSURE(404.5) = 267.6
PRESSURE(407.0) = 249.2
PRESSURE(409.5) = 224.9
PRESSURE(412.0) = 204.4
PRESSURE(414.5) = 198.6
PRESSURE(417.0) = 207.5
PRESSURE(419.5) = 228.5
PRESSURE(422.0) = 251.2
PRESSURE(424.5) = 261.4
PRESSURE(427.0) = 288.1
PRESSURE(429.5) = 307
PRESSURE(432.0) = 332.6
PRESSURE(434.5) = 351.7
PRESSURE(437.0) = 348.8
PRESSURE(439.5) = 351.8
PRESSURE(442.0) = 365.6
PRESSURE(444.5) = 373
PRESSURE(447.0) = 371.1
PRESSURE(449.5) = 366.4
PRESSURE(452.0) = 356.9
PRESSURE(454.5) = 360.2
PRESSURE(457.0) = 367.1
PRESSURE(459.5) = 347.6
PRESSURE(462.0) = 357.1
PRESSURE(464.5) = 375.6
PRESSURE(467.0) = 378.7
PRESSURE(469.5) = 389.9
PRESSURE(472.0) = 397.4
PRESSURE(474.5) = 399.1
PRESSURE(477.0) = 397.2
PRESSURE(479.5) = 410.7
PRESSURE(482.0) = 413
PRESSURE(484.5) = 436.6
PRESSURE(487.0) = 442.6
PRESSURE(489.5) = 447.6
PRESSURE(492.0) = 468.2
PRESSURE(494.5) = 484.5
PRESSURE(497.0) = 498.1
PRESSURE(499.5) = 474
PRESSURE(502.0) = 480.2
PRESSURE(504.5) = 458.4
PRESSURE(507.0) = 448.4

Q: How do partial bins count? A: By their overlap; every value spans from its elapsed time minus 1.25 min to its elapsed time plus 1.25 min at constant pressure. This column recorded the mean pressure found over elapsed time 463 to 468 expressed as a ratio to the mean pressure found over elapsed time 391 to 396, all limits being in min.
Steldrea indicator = 0.81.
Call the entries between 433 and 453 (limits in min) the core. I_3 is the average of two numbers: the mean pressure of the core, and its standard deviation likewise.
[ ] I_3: 185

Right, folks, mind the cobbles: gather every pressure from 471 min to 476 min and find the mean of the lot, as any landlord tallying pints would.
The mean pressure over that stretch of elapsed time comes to 398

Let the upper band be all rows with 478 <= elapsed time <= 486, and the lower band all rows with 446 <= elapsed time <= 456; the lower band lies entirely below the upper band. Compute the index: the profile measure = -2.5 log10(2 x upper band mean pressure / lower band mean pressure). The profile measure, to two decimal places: -0.91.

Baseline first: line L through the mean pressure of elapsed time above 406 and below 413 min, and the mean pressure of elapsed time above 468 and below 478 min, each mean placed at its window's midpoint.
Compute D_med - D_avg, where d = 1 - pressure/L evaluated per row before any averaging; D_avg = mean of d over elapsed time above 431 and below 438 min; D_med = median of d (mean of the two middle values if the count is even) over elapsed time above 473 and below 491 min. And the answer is 0.18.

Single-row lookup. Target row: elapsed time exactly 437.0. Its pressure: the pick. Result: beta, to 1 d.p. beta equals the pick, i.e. 348.8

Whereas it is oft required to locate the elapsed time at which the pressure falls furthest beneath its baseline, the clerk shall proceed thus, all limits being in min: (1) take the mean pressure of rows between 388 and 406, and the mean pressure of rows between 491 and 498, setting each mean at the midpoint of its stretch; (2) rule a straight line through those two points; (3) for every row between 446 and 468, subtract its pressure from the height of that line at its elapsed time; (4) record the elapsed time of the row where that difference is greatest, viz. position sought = 459.5 min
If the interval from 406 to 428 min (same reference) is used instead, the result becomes 414.5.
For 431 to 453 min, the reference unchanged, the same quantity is 432.0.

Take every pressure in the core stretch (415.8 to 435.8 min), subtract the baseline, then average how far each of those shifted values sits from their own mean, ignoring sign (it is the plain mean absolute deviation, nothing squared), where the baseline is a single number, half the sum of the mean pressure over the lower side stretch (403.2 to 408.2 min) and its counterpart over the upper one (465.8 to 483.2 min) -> 41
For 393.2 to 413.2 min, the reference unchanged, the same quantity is 69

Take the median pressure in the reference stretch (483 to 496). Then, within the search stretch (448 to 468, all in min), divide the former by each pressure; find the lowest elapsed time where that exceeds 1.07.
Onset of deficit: 449.5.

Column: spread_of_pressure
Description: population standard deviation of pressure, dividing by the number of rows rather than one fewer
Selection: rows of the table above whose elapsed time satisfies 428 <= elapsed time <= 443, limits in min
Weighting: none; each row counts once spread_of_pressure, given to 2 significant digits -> 19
